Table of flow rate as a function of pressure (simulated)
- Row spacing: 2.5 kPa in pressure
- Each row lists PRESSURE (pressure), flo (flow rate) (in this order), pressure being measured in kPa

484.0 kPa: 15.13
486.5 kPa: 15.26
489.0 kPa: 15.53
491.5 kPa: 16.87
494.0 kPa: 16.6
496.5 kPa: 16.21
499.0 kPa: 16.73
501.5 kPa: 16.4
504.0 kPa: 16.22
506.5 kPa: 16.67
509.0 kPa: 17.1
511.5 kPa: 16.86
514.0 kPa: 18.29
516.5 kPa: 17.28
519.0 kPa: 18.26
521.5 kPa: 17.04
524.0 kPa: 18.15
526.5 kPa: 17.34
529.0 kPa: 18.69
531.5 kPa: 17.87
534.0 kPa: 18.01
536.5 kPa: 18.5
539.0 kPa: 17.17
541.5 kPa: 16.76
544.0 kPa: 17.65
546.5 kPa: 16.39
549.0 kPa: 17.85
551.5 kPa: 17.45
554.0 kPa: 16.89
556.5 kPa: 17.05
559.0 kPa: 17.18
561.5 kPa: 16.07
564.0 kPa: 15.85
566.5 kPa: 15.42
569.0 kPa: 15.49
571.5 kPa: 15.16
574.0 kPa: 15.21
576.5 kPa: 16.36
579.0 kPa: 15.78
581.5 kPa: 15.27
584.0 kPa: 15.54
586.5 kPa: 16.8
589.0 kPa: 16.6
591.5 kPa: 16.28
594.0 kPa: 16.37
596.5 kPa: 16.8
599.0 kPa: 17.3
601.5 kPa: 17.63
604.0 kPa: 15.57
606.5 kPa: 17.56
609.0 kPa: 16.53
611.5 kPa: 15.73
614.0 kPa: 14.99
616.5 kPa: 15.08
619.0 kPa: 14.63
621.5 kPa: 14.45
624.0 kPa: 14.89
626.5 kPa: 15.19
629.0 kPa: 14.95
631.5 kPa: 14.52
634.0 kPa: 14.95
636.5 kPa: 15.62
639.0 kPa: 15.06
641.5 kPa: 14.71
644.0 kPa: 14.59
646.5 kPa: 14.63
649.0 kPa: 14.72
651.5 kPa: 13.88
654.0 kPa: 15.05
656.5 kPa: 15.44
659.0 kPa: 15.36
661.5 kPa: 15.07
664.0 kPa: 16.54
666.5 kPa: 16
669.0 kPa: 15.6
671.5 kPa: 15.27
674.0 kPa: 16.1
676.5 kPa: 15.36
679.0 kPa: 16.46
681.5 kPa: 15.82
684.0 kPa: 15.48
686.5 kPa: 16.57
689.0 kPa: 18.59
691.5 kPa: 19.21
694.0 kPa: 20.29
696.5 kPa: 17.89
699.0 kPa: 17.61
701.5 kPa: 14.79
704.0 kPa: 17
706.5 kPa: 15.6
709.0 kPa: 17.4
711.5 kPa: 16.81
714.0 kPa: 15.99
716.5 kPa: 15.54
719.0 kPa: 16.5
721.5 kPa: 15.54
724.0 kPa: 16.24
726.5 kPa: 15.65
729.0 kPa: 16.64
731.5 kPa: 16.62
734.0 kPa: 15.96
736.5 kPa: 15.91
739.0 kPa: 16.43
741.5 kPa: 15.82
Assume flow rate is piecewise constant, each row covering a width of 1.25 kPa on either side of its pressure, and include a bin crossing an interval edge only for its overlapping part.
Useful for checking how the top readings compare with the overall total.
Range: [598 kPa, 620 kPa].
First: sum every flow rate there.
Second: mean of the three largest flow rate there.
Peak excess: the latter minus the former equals -128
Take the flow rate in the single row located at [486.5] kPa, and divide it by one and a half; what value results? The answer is 10.2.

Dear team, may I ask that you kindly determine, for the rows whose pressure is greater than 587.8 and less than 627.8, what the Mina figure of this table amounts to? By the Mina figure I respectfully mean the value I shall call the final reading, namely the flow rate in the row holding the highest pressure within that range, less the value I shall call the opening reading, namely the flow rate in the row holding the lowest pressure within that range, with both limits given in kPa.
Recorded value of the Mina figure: -1.4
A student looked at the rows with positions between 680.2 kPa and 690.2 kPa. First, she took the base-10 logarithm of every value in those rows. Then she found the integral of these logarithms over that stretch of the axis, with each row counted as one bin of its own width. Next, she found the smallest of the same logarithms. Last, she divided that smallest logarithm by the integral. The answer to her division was 0.098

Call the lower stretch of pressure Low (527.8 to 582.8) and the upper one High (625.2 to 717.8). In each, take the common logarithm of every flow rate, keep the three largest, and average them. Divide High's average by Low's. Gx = 1.02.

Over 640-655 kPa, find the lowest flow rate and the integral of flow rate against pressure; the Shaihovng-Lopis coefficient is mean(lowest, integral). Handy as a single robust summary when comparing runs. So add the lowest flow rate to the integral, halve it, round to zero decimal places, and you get 116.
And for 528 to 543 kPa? 142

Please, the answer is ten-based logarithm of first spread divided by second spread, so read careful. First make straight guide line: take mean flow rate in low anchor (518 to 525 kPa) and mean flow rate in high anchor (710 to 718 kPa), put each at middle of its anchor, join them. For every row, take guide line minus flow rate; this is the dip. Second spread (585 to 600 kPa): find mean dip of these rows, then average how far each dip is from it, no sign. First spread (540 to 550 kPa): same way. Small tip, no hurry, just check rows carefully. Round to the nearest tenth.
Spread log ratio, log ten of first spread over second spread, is 0.3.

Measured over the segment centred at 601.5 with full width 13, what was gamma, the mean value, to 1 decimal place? 17.0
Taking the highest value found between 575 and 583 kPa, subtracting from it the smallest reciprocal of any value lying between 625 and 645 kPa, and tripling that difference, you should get 48.9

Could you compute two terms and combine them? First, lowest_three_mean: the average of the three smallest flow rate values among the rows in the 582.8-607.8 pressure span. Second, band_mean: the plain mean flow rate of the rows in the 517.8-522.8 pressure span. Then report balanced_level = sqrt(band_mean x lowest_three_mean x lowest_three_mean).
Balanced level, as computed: 66.4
